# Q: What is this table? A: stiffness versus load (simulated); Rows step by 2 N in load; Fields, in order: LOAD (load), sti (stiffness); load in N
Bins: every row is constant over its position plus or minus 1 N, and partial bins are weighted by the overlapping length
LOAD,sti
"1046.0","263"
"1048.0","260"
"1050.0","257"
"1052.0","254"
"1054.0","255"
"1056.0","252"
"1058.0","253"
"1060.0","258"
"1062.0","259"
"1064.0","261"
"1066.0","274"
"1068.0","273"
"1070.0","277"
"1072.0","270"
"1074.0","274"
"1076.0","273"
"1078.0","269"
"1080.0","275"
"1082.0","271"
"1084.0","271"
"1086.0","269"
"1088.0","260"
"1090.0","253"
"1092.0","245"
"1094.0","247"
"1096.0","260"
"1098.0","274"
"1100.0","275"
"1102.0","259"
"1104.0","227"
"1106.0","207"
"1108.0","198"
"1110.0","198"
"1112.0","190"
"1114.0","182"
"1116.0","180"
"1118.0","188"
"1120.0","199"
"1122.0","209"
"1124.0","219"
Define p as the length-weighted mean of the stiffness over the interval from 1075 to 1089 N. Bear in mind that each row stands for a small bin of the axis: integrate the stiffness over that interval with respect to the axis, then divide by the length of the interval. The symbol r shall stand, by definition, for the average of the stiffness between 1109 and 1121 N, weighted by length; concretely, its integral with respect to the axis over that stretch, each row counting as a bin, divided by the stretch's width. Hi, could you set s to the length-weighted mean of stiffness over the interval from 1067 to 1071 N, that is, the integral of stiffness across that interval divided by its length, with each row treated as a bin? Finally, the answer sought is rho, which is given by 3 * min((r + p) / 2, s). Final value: 689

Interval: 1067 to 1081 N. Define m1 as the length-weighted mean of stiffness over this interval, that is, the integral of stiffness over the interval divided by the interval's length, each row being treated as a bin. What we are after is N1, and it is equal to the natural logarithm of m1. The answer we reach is 5.61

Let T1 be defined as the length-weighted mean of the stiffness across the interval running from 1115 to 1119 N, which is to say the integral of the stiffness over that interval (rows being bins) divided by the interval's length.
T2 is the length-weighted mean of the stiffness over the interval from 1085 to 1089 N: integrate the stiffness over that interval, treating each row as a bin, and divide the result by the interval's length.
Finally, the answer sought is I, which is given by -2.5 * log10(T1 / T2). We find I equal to 0.4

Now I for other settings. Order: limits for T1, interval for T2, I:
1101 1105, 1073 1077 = 0.1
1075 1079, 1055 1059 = -0.1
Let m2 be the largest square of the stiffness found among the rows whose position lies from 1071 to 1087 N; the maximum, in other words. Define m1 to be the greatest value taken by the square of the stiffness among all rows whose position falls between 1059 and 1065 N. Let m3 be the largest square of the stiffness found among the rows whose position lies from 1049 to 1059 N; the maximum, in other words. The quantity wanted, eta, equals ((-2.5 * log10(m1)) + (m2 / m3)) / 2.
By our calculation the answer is -5.47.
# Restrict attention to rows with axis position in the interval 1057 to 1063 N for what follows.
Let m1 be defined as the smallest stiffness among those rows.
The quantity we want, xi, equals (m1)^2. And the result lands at 64009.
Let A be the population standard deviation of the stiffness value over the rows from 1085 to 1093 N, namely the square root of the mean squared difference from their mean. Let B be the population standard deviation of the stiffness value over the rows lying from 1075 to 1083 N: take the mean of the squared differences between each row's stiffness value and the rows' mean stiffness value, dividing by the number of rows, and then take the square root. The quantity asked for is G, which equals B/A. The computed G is 0.25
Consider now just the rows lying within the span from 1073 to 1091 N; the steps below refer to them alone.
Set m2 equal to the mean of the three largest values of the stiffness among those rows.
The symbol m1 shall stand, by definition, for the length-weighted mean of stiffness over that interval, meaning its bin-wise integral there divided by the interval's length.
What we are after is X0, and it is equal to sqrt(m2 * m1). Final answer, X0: 271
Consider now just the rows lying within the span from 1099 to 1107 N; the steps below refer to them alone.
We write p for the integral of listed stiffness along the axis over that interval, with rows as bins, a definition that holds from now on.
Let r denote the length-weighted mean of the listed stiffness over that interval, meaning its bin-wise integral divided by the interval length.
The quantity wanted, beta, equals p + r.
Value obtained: 2178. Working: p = 1936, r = 242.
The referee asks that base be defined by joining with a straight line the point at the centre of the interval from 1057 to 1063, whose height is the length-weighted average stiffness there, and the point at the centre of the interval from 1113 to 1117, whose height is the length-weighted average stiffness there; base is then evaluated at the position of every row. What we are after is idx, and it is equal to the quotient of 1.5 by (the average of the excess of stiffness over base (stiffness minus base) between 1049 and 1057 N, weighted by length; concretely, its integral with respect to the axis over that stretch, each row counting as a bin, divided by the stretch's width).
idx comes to -0.127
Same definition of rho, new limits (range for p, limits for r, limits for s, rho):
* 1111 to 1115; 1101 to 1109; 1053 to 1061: 613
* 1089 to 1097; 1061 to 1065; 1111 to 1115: 558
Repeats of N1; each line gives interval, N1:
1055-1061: 5.54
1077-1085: 5.60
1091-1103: 5.56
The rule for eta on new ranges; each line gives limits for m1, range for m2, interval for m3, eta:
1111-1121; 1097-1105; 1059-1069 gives -5.24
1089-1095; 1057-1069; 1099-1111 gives -5.51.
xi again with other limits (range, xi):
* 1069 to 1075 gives 72900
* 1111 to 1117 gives 32400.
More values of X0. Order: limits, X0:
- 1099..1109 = 243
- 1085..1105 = 265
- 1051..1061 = 255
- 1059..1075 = 272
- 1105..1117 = 197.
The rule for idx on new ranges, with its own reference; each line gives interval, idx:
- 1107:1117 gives 0.335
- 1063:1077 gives 0.052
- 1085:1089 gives 0.033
